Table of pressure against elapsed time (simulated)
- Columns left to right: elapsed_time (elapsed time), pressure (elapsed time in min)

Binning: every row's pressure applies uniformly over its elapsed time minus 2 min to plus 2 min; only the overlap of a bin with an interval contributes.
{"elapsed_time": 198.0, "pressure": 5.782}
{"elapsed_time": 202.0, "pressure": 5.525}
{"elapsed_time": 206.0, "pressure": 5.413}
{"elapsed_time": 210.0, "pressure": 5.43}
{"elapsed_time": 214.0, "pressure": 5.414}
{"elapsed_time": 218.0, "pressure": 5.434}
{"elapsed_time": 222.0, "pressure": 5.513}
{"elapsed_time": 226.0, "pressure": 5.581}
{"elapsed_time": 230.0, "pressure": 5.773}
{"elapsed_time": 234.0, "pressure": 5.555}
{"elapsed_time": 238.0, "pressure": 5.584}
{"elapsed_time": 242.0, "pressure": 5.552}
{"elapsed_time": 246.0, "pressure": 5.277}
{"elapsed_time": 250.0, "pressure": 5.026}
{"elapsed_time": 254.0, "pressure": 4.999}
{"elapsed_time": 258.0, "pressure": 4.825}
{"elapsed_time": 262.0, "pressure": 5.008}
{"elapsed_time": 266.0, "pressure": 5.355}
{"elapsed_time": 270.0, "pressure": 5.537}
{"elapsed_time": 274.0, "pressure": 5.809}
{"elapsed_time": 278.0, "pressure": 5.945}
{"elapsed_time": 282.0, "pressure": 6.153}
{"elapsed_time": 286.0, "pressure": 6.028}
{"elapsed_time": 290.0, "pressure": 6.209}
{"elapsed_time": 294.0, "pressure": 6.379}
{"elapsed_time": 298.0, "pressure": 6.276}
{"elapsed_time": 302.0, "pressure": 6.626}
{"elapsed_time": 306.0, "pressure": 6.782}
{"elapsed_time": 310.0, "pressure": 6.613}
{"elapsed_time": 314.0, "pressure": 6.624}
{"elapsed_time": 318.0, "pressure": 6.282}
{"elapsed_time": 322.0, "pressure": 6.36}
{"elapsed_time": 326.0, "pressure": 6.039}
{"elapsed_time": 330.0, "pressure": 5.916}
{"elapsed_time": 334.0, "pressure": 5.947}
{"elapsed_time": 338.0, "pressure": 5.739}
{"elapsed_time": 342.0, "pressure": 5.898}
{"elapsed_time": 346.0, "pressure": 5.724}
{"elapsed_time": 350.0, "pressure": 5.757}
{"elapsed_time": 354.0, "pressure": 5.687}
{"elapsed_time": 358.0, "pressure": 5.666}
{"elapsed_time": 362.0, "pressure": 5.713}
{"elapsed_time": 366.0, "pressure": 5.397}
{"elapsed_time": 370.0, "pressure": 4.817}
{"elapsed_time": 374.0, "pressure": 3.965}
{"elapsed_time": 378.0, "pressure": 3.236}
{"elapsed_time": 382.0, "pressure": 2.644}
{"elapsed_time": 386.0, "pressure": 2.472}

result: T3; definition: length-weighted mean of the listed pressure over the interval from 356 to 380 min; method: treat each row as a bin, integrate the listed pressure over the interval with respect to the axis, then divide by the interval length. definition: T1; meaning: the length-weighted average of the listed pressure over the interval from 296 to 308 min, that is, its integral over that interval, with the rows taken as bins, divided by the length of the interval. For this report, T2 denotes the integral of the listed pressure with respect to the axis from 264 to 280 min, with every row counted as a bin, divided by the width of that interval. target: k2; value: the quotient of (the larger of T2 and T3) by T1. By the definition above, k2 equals 0.86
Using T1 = 6.56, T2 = 5.66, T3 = 4.8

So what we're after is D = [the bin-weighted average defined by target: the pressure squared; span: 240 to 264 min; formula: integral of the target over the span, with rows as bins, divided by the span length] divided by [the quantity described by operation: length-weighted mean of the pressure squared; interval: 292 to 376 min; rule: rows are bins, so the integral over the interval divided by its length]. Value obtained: 0.7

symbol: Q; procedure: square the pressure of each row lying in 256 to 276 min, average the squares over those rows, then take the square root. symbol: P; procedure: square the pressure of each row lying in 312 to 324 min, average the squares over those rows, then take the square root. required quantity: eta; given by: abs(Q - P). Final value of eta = 1.11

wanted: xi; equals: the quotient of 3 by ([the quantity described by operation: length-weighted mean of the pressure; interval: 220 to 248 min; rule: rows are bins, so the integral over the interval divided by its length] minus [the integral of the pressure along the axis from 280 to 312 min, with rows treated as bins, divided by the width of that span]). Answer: -4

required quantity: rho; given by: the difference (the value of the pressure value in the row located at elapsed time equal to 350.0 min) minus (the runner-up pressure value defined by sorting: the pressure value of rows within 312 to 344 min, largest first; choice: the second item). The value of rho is -0.60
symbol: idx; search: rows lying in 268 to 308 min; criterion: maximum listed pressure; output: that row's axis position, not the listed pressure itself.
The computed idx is 306.0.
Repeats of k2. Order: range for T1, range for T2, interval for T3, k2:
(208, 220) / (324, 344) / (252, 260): 1.09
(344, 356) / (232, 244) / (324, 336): 1.04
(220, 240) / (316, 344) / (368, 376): 1.08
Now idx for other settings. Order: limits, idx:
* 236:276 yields 274.0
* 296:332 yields 306.0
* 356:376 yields 362.0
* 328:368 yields 334.0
